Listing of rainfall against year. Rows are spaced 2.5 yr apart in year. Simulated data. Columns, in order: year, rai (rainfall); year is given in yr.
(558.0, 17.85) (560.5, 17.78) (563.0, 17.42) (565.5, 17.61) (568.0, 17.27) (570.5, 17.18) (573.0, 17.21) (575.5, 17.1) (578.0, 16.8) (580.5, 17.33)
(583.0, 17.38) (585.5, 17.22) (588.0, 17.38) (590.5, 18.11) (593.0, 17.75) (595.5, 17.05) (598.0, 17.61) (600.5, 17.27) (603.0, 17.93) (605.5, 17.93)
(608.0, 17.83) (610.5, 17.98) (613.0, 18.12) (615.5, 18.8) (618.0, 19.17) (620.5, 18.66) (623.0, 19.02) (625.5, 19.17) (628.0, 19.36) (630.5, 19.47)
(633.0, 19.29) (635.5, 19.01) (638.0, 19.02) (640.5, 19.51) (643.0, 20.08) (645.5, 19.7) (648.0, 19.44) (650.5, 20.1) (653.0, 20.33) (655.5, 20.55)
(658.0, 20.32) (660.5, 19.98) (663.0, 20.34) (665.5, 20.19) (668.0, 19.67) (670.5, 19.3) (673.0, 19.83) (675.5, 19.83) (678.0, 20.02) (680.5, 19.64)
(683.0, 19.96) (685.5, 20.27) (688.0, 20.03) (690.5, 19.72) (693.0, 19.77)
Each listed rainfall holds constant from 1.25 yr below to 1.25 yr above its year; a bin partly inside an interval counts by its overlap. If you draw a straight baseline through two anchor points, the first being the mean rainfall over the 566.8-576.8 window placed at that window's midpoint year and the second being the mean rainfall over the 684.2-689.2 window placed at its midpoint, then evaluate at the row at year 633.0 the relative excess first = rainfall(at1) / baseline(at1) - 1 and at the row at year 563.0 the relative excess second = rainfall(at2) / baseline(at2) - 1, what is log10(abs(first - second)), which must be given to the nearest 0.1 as -3.0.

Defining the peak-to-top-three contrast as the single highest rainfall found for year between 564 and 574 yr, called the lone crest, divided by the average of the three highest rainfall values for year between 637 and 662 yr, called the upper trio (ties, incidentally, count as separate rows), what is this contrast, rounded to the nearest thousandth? 0.863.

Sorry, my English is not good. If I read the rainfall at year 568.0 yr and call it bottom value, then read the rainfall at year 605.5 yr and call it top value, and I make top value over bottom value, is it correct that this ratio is 1.04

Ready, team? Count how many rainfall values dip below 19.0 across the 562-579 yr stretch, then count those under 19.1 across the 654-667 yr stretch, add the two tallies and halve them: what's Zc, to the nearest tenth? 3.5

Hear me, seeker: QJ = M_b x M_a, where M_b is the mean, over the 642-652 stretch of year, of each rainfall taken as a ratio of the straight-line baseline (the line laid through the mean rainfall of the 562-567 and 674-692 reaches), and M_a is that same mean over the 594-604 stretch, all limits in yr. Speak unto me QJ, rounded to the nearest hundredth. 0.99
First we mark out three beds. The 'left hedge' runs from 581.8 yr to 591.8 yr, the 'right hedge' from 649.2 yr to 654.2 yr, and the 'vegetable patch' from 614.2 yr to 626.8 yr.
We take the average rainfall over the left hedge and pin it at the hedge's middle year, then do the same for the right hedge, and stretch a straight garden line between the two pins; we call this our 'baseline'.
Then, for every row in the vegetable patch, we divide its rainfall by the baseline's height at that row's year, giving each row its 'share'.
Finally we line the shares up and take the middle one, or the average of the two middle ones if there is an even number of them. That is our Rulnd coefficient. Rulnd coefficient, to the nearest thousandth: 1.002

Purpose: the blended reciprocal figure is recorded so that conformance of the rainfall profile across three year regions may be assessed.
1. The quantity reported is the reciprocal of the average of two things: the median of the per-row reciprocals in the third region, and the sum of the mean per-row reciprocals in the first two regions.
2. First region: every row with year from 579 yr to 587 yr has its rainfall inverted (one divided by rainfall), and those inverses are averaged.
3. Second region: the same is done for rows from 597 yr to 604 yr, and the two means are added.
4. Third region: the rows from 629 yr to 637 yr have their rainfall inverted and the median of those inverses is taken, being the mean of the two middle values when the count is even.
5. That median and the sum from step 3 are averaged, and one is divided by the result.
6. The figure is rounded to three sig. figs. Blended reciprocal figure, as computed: 12.0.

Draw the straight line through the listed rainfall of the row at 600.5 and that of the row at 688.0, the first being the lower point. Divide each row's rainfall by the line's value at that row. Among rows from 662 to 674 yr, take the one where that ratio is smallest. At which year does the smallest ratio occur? 670.5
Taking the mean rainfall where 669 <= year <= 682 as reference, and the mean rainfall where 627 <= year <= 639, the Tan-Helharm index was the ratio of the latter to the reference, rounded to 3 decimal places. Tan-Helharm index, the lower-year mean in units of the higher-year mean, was 0.975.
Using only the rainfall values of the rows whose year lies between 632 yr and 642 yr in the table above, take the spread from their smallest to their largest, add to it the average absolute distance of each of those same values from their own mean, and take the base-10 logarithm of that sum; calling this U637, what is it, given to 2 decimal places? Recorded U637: -0.16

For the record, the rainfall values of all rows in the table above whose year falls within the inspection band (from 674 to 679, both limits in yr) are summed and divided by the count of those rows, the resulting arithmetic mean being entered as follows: 19.9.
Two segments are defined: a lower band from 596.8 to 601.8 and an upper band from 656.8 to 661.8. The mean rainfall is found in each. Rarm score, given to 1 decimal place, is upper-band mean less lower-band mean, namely 2.7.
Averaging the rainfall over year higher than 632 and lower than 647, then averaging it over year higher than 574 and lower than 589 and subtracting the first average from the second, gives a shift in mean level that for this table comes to -2.2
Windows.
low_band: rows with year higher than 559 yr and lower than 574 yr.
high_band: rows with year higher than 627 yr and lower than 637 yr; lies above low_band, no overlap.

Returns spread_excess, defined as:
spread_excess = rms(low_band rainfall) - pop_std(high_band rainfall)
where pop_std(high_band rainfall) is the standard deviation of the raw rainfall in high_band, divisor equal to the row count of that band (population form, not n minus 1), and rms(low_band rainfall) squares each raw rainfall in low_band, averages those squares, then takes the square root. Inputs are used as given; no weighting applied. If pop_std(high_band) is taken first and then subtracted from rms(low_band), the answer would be 17.2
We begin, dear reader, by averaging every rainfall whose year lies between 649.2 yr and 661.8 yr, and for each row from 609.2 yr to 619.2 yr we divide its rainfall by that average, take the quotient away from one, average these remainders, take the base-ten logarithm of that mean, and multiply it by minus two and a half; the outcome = 2.7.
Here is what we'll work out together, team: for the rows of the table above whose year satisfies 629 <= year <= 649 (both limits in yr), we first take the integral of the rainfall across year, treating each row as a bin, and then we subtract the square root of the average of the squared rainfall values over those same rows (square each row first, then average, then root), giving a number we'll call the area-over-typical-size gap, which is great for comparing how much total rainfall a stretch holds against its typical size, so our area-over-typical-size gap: 369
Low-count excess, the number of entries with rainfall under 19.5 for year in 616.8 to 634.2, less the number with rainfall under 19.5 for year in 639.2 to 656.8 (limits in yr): 6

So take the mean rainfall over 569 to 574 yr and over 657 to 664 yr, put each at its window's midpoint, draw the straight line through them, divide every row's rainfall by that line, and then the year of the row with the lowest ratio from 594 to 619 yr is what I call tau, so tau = 595.5 yr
